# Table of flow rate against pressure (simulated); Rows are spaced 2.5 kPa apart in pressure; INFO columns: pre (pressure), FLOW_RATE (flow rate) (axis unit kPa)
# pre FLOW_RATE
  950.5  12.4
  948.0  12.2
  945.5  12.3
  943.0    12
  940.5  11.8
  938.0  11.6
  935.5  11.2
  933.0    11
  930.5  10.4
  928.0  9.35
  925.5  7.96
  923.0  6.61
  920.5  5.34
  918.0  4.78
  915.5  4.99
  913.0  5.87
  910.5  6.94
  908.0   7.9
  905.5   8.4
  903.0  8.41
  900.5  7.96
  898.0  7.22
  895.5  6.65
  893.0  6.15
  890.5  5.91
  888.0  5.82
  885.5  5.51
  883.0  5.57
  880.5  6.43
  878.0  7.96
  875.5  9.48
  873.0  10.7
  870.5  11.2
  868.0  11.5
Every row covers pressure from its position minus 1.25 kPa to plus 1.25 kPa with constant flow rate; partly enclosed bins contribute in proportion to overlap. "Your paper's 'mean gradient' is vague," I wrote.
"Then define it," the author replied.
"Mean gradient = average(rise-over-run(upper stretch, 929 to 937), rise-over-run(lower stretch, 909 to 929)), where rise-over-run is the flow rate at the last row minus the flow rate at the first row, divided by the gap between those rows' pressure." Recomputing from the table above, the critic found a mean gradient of 0.15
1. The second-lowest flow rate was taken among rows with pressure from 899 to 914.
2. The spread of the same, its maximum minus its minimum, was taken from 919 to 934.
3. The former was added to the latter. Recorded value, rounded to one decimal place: 12.6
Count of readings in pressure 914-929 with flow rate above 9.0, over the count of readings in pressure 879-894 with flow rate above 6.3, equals 1.0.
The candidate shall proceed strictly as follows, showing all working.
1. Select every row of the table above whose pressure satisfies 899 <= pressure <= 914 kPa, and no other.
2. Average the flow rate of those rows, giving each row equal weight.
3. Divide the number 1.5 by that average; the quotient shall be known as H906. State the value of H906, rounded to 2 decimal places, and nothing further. 0.20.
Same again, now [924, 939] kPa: 0.15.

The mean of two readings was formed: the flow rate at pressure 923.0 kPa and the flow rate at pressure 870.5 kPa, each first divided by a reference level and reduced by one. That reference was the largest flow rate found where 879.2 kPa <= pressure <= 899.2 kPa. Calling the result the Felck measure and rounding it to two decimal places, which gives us 0.23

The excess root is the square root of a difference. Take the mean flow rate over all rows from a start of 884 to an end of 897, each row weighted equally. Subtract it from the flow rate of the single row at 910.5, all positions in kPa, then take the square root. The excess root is 1.0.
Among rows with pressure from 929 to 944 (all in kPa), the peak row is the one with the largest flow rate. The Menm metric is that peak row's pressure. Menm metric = 943.0 kPa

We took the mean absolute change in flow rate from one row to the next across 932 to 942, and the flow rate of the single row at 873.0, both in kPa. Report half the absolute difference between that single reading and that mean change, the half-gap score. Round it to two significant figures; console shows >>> 5.2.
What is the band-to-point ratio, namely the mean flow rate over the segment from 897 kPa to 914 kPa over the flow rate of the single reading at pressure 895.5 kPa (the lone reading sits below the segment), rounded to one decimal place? 1.1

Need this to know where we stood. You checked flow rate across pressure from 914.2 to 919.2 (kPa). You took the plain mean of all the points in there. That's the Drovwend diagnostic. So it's 4.9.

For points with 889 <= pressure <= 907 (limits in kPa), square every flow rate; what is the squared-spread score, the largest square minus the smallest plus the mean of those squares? 89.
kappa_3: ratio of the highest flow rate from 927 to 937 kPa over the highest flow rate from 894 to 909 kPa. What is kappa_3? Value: 1.3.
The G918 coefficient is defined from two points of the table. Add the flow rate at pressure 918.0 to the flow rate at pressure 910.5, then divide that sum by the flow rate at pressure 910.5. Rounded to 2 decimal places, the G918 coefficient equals 1.69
